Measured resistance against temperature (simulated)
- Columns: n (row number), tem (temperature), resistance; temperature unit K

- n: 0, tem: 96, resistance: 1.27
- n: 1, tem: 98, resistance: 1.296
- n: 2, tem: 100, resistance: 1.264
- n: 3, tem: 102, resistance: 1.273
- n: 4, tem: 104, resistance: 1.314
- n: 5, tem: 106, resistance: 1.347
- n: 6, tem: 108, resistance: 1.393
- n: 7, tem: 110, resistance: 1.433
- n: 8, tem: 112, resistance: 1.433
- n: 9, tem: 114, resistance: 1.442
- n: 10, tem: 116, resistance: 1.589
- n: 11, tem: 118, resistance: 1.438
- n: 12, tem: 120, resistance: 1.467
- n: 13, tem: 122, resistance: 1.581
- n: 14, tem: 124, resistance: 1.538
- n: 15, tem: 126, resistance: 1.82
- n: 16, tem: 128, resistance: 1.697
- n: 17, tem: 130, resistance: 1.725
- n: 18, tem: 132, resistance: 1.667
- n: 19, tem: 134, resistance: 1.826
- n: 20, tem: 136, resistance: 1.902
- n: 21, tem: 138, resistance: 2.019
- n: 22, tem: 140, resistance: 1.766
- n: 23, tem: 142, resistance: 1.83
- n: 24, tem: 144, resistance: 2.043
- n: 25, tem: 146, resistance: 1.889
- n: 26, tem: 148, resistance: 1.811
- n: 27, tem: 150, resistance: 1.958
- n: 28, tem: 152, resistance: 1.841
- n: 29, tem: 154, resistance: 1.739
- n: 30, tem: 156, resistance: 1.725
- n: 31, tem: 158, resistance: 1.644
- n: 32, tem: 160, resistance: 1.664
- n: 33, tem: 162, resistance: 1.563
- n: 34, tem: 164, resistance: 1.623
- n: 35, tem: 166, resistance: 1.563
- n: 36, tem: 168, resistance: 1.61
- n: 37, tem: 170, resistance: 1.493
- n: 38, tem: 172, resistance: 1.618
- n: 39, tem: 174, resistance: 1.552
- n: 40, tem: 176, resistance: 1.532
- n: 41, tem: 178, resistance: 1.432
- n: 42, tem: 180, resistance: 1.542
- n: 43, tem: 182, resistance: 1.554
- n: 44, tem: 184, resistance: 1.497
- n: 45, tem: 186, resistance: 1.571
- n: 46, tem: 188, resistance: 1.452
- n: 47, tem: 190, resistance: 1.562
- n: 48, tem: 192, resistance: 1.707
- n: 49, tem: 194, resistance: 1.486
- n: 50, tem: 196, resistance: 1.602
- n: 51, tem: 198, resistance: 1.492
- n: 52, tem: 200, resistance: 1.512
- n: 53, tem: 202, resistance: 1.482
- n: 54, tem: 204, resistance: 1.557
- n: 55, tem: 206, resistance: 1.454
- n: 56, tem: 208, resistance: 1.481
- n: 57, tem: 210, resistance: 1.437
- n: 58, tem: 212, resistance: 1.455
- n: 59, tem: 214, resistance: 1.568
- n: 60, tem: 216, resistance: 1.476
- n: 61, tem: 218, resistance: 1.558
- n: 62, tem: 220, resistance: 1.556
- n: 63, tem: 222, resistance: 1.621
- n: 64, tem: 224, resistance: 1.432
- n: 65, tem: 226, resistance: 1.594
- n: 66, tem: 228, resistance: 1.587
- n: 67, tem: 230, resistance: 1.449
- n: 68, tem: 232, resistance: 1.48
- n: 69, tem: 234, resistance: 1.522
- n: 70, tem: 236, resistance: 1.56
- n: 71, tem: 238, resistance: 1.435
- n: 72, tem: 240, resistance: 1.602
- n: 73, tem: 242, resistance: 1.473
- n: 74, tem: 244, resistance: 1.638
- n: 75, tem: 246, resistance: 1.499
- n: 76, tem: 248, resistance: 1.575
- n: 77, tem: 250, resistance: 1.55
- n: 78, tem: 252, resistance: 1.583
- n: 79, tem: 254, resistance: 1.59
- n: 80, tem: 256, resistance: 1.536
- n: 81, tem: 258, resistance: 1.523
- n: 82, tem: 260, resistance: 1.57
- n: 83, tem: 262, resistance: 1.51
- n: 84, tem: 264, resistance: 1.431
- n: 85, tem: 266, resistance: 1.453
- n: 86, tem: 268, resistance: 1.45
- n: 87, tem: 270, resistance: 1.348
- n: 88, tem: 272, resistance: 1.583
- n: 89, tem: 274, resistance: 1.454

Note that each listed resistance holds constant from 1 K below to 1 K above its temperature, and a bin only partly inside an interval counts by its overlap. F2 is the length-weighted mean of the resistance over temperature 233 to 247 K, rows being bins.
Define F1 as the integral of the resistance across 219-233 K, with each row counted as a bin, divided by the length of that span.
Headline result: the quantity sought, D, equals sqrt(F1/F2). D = 1.00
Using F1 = 1.53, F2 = 1.53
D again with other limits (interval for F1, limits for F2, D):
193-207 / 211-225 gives 1.00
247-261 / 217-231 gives 1.01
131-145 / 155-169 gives 1.07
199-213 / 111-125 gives 0.99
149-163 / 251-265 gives 1.06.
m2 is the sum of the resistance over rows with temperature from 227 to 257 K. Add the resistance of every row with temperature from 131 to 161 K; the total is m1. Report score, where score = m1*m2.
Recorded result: 631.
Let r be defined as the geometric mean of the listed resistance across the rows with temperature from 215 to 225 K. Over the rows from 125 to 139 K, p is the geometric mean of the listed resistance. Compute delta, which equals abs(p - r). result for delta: 0.28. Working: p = 1.80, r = 1.53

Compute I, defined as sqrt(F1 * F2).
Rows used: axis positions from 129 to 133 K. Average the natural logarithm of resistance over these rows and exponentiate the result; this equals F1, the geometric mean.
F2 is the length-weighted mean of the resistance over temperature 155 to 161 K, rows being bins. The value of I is 1.69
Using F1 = 1.70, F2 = 1.68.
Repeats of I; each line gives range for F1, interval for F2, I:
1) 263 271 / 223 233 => 1.46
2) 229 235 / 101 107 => 1.39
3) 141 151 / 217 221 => 1.72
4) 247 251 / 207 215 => 1.52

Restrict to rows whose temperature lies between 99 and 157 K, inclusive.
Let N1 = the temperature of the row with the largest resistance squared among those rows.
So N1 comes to 144 K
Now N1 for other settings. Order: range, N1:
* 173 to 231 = 192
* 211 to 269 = 244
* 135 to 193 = 144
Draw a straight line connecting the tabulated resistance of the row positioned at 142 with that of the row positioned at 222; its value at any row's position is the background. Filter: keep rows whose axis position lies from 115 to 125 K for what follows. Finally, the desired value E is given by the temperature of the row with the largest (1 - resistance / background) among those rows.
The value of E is 118 K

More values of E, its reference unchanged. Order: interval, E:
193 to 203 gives 194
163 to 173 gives 170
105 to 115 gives 106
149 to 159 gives 158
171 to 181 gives 178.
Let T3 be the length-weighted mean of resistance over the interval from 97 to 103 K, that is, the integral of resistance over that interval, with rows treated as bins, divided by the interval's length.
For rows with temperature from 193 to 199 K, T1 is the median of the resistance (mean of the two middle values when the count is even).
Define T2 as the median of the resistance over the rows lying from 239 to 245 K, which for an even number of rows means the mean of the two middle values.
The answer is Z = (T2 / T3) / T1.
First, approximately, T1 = 1.49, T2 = 1.60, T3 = 1.28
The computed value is 0.84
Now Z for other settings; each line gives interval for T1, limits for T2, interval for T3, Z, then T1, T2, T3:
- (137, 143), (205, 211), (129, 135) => 0.46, 1.83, 1.45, 1.74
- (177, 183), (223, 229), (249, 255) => 0.65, 1.54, 1.59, 1.57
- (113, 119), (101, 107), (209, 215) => 0.61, 1.44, 1.31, 1.49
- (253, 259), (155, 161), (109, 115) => 0.75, 1.54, 1.66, 1.44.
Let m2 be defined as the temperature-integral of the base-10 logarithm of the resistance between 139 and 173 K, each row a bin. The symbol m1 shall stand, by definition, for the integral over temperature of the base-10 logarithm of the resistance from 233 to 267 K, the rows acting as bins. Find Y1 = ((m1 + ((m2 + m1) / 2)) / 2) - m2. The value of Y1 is -1.3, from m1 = 6.29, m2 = 8.0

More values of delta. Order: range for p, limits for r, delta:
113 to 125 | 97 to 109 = 0.19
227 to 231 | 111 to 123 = 0.03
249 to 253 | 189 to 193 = 0.07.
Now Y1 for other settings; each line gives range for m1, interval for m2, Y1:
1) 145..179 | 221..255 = 0.8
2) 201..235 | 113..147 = -1.4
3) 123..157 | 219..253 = 1.8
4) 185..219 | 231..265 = -0.1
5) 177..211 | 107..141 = -0.7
